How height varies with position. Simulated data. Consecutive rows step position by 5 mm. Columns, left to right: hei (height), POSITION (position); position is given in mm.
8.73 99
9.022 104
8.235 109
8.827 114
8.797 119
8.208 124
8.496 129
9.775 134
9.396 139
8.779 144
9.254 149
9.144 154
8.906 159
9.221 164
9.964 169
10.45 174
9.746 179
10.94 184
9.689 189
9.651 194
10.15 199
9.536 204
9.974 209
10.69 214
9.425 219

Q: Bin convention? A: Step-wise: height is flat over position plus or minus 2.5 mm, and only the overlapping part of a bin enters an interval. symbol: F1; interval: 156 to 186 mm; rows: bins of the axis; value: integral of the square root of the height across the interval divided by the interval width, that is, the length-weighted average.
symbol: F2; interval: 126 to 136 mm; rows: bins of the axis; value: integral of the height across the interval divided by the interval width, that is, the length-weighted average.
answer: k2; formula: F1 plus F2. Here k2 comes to 12.2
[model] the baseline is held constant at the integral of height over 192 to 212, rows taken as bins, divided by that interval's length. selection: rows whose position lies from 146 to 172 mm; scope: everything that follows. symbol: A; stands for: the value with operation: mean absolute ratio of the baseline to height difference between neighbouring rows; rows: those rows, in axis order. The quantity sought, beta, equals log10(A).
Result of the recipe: -1.40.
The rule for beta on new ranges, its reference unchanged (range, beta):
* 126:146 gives -1.05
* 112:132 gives -1.38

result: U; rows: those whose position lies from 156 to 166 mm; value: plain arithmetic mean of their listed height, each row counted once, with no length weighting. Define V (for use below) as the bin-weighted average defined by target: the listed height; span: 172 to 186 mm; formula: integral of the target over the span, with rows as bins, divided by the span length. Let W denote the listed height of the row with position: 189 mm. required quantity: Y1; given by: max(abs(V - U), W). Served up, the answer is 9.7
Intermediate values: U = 9.1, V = 10.4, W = 9.689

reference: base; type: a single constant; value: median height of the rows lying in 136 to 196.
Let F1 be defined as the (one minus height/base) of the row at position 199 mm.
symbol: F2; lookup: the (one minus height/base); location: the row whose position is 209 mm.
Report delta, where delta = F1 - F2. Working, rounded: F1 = -0.066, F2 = -0.05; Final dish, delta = -0.02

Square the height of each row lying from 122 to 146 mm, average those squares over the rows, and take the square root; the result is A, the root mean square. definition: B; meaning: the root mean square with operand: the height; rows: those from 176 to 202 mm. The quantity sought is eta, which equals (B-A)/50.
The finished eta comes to 0.022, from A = 8.9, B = 10.0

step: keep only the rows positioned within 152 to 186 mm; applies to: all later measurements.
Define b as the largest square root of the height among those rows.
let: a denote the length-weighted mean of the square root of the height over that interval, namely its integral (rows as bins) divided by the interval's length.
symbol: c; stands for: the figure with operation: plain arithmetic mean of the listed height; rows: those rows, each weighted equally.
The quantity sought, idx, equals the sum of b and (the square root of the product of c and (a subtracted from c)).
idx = 11.4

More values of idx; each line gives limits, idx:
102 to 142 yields 10.3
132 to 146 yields 10.8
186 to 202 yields 11.3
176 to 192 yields 11.7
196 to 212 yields 11.3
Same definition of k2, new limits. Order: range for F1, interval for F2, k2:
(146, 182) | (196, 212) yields 13.0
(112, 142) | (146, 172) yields 12.3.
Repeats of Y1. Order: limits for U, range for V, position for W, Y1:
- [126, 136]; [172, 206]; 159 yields 8.9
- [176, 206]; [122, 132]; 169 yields 10.0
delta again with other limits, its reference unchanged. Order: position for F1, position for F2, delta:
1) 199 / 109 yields -0.20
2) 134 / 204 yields -0.03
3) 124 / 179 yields 0.16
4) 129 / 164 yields 0.08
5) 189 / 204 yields -0.02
